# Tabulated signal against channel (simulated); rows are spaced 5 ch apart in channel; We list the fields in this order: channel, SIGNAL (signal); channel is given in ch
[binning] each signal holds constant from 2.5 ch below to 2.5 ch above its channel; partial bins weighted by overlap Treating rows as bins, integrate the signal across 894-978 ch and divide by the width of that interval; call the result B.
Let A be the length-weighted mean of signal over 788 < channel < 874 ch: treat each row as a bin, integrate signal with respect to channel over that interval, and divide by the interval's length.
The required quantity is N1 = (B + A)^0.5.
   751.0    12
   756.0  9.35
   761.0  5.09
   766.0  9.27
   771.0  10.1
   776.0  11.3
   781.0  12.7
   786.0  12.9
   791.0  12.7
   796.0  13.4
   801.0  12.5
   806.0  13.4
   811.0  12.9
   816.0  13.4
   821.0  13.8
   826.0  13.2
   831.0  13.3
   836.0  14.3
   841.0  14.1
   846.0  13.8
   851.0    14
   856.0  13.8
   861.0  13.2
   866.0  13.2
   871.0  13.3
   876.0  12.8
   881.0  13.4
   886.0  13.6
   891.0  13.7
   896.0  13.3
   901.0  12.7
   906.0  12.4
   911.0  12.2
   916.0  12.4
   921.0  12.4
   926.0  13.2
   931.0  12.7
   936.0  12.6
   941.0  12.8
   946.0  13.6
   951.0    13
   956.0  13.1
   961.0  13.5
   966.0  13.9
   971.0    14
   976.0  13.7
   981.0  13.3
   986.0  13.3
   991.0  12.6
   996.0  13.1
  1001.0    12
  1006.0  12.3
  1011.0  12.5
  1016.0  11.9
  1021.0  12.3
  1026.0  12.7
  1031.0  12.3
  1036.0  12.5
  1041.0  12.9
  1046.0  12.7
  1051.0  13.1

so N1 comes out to 5.14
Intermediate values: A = 13.4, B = 13.02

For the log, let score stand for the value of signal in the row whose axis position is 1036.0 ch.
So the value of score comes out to 12.5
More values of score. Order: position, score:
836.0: 14.3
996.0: 13.1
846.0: 13.8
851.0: 14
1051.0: 13.1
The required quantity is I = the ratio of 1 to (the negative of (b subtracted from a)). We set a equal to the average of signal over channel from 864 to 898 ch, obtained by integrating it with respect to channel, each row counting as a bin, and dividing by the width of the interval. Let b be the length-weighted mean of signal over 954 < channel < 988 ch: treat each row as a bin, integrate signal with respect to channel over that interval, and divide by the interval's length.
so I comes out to 5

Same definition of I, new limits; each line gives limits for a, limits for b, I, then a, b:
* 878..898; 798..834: -4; 13.5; 13.2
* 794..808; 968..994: 3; 13.1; 13.4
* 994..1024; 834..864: 1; 12.3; 13.8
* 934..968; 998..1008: -1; 13.2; 12.2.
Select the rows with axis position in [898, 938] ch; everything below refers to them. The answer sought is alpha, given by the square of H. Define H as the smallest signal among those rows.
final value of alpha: 149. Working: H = 12.2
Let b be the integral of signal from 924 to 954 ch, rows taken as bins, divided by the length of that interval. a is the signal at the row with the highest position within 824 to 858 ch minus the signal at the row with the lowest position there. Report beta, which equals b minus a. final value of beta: 12.4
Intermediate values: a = 0.6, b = 13.0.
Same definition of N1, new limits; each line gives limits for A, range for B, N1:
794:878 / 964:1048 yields 5.12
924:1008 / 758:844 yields 5.04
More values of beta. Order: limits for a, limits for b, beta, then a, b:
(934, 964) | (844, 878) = 12.5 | 0.9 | 13.4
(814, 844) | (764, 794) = 10.9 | 0.7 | 11.6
